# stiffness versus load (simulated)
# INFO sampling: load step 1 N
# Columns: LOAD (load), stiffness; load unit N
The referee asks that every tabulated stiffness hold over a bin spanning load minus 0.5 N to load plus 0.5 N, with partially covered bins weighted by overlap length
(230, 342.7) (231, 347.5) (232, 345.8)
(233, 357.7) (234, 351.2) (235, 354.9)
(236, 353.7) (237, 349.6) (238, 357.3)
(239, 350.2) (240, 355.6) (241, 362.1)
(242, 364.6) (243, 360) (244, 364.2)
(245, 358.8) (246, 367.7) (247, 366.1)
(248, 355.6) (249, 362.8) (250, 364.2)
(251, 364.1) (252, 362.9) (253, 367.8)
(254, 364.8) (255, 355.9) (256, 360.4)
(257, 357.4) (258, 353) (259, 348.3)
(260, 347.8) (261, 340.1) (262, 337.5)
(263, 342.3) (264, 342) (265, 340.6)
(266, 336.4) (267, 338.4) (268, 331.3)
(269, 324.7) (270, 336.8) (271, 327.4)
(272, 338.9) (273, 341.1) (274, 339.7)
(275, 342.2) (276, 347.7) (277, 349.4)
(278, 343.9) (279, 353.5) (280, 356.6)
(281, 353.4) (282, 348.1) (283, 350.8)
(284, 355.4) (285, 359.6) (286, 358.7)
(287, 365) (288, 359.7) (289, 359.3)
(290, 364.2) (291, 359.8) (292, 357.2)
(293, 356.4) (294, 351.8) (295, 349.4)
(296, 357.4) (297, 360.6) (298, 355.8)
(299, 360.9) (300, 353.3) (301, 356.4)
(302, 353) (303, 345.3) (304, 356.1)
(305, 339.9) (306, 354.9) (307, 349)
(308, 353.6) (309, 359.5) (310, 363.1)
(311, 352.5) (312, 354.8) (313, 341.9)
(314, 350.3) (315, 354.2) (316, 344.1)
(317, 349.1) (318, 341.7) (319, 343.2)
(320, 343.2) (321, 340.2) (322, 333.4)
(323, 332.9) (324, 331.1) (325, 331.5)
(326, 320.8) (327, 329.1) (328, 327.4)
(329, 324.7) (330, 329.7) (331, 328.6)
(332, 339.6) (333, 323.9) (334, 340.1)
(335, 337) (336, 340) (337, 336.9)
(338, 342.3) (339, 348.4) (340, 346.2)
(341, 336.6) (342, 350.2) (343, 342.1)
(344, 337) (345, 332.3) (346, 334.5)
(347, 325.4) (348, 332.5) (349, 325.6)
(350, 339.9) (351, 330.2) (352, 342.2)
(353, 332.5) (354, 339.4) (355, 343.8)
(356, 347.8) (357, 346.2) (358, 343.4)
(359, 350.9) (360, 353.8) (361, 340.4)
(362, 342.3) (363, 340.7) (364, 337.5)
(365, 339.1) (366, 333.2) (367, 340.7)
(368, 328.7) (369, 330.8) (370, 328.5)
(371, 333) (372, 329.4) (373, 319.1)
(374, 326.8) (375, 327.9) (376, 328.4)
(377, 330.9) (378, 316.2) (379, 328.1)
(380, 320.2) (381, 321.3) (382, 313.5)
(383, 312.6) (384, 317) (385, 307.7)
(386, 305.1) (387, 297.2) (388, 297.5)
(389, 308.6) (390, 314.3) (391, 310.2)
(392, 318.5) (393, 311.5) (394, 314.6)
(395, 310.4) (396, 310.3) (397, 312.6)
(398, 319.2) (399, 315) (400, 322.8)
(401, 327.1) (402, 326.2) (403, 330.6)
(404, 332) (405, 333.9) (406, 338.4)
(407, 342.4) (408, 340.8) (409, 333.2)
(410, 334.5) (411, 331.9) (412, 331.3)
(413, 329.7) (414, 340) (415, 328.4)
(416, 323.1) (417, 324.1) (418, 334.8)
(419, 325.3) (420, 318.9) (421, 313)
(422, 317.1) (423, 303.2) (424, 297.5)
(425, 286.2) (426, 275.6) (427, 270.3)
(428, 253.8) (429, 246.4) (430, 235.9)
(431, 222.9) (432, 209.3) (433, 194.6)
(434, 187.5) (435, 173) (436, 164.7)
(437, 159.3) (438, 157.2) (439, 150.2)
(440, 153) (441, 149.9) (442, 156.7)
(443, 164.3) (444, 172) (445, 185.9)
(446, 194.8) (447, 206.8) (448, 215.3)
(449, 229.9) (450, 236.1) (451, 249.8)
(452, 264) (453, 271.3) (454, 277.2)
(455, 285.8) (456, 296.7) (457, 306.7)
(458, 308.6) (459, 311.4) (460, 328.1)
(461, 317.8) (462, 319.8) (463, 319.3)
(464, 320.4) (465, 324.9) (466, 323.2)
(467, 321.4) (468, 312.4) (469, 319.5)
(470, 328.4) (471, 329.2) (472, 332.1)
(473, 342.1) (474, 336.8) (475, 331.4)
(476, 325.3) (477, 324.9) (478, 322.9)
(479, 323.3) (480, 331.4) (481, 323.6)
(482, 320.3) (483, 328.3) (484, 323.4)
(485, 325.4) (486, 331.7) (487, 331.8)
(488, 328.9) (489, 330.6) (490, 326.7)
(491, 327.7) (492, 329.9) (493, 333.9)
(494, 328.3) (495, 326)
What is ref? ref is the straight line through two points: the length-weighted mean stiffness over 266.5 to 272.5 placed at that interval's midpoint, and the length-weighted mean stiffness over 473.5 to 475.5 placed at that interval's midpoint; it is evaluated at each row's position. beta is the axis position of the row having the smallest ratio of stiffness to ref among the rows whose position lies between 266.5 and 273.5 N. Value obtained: 269 N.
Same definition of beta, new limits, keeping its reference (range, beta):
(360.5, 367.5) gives 366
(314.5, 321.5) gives 321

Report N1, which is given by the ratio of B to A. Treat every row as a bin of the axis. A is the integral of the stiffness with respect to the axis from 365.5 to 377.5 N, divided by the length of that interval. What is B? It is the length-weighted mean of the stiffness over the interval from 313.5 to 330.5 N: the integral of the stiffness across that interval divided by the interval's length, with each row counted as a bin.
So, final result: 1.02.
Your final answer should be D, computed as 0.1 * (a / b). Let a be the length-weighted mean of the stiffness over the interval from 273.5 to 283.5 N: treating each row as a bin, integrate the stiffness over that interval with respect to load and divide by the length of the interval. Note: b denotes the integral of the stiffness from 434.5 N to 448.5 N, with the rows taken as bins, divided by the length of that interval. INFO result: 0.20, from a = 349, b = 172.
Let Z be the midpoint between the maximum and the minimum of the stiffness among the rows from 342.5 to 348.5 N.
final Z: 334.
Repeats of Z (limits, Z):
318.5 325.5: 337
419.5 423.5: 311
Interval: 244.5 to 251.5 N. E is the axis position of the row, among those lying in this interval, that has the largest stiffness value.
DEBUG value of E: 246 N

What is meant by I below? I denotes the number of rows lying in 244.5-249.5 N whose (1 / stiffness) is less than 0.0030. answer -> 5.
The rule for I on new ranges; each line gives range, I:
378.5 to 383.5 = 0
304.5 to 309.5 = 5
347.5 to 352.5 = 2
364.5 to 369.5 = 2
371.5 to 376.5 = 0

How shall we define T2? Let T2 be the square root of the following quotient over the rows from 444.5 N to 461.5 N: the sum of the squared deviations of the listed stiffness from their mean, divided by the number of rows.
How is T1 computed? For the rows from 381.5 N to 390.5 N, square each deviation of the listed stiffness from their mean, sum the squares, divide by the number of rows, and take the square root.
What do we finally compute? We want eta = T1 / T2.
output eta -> 0.15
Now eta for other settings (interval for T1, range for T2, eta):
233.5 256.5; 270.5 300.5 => 0.65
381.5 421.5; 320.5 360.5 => 1.44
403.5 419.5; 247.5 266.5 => 0.55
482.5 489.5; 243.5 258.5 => 0.66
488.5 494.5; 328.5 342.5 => 0.30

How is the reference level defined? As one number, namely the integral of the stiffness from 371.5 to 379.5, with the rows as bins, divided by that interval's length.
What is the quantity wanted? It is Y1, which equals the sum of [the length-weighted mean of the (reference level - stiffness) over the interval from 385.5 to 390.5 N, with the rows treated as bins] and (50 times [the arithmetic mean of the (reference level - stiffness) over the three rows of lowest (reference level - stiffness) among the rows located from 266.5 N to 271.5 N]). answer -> -461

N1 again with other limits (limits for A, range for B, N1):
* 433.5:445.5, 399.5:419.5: 2.02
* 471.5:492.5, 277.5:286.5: 1.08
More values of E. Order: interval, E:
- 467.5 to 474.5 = 473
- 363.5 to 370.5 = 367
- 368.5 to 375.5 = 371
